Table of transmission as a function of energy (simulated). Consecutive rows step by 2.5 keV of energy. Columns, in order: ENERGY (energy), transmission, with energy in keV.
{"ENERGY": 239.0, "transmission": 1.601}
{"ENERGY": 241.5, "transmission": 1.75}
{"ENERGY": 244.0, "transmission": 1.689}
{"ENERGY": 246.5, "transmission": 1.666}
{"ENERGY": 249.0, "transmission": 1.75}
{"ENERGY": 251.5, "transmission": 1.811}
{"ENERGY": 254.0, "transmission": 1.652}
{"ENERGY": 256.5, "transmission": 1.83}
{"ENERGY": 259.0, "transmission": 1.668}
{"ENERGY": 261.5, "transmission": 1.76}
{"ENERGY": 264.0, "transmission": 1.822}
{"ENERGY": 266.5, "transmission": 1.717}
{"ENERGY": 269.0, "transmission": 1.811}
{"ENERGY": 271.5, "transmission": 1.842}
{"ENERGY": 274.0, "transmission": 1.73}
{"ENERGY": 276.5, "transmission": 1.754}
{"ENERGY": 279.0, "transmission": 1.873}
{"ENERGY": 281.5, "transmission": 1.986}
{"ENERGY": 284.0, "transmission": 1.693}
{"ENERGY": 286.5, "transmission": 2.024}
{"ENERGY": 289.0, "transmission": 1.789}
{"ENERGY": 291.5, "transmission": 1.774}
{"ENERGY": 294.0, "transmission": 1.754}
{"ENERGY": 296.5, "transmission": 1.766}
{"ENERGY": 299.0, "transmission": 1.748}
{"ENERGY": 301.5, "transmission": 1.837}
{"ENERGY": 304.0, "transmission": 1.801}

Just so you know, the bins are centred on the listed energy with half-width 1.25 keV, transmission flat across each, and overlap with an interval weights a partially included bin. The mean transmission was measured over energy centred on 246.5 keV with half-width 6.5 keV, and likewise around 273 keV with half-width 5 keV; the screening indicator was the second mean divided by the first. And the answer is 1.03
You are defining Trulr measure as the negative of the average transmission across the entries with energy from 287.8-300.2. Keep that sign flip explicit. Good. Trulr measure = -1.77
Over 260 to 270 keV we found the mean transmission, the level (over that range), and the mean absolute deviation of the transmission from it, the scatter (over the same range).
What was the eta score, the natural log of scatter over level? -3.82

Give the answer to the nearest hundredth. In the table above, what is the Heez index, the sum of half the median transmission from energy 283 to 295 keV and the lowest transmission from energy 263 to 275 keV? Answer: 2.60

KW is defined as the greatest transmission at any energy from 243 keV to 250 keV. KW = 1.75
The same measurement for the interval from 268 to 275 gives 1.842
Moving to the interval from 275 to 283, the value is 1.986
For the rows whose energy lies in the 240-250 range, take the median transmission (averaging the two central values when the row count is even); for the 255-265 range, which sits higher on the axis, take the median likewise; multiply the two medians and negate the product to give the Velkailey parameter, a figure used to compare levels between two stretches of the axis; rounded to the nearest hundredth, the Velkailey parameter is -3.08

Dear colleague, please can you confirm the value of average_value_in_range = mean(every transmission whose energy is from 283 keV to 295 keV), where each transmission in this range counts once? 1.81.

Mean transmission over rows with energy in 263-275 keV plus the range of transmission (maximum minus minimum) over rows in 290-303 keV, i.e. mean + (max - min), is 1.87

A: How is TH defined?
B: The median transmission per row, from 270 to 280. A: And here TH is 1.80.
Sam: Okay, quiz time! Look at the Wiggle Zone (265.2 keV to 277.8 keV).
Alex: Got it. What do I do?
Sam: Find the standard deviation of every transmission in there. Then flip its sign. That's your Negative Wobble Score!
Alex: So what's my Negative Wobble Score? -0.05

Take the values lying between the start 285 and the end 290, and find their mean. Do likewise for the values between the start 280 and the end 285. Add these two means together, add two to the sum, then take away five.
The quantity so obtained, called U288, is 0.75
